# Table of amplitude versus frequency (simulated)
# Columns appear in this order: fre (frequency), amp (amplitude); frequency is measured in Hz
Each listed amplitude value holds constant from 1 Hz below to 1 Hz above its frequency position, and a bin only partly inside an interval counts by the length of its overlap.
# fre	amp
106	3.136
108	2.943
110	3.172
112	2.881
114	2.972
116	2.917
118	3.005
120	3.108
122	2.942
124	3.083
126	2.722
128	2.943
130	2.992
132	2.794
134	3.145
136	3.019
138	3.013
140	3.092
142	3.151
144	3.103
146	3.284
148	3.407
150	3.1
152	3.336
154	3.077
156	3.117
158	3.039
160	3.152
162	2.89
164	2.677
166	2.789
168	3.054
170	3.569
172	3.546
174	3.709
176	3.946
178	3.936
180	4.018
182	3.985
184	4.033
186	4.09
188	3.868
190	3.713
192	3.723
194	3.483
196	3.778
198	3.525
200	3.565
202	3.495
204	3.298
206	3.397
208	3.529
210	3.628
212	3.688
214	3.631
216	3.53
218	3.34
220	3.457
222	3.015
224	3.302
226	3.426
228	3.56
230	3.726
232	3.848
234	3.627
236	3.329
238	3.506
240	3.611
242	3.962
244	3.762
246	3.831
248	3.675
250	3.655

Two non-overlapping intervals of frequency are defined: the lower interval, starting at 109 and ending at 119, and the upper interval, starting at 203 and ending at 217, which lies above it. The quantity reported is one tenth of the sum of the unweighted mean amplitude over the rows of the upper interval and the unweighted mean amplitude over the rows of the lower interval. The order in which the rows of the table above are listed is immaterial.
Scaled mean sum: 0.65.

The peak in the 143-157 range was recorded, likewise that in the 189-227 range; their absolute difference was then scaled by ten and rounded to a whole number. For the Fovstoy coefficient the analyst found 4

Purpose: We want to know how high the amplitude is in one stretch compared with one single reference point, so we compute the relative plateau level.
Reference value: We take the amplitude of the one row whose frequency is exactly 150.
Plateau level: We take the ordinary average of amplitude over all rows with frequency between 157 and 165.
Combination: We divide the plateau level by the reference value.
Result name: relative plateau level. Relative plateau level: 0.95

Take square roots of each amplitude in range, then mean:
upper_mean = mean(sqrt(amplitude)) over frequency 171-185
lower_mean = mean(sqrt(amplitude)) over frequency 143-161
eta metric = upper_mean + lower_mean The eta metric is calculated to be 3.75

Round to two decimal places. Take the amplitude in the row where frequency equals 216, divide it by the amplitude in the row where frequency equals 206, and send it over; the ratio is 1.04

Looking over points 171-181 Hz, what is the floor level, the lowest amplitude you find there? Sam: 3.546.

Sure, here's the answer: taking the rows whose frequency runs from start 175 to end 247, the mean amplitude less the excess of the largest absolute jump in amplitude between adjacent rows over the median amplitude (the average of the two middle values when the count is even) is 6.8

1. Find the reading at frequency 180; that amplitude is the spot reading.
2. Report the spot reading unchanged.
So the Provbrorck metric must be 4.018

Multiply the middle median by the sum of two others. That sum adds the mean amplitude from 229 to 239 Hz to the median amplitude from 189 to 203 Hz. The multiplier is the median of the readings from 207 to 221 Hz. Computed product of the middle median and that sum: 25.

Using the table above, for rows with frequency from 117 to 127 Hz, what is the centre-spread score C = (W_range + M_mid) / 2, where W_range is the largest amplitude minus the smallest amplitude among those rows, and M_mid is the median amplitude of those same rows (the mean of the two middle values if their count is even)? 1.7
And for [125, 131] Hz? 1.6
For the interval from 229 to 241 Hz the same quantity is 2.1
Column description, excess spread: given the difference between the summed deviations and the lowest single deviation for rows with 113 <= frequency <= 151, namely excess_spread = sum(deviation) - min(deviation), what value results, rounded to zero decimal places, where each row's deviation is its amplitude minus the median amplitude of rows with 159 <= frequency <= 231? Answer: -9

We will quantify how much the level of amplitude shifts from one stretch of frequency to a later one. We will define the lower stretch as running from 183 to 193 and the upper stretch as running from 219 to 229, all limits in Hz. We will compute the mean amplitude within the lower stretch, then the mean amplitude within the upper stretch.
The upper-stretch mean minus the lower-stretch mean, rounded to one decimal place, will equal -0.5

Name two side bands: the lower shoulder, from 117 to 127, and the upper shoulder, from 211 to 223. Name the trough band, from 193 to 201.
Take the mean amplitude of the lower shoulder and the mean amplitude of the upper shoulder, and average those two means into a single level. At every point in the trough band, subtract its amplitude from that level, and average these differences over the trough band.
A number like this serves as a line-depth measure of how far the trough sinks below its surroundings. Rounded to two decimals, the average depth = -0.38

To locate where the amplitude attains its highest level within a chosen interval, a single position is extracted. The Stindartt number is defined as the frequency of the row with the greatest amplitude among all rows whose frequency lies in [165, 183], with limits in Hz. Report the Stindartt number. 180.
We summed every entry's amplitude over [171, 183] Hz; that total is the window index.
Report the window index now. 23.1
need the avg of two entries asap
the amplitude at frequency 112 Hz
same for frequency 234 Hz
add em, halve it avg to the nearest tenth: 3.3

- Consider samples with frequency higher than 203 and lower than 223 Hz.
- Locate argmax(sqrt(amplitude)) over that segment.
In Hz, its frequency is 212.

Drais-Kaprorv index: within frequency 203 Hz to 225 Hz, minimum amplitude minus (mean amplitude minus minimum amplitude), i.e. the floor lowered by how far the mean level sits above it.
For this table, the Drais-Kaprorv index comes 2.6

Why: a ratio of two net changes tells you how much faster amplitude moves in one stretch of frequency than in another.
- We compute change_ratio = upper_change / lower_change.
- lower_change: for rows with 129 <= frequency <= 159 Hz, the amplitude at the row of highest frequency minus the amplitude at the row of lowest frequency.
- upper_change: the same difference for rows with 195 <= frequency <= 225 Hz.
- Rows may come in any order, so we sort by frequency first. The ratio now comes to -10.1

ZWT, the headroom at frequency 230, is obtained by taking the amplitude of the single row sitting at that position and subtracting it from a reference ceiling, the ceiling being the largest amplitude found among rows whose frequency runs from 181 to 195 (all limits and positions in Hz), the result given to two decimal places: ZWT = 0.36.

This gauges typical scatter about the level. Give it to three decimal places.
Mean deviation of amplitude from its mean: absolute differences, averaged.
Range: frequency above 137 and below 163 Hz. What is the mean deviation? 0.100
